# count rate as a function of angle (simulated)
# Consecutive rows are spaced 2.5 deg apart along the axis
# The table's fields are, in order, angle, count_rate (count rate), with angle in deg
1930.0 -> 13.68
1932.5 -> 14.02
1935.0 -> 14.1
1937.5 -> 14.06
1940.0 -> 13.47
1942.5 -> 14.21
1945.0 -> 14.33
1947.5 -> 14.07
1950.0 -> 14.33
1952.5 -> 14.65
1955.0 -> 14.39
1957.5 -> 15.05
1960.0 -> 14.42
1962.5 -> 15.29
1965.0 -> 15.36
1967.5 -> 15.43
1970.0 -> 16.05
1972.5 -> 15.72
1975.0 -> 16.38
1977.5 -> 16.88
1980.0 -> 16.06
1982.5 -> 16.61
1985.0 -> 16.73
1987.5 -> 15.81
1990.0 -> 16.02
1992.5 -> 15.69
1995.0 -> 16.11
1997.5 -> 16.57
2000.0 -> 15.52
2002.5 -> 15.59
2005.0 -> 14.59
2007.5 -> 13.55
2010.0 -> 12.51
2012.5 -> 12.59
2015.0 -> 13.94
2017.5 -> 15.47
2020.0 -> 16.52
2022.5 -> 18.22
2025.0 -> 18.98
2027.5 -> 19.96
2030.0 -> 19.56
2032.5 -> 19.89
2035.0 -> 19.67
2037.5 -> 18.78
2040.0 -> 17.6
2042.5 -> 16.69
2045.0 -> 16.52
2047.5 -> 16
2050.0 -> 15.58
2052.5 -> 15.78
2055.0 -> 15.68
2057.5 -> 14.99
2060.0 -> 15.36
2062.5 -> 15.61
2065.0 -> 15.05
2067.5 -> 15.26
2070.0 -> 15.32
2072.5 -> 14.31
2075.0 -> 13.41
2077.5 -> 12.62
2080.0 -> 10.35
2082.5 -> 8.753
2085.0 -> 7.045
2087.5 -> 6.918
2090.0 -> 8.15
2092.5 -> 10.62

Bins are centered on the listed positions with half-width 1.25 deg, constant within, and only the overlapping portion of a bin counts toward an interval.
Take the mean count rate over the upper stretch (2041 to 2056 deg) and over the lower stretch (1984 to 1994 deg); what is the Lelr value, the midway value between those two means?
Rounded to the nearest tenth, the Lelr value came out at 16.1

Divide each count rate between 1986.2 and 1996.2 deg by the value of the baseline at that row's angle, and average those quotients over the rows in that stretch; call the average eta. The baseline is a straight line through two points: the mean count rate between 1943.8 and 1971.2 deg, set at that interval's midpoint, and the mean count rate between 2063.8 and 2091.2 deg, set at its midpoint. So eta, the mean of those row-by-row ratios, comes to 1.14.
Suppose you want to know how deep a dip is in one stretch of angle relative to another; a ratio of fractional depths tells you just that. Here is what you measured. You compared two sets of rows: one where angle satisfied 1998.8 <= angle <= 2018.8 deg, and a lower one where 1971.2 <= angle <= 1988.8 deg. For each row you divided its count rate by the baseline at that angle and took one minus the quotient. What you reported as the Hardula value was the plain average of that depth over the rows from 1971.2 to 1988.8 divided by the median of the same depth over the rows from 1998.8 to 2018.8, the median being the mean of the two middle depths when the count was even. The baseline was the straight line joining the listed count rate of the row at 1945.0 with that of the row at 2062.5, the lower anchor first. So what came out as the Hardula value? -2.1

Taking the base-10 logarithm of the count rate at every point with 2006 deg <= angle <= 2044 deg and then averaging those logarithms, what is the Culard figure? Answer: 1.223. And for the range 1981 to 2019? 1.179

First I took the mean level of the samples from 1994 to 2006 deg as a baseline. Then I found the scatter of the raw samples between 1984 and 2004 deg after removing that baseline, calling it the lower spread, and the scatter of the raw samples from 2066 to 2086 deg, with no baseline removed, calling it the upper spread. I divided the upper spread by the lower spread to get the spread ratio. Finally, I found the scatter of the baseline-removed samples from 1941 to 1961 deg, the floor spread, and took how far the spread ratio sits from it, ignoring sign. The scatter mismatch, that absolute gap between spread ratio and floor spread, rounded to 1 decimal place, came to 6.6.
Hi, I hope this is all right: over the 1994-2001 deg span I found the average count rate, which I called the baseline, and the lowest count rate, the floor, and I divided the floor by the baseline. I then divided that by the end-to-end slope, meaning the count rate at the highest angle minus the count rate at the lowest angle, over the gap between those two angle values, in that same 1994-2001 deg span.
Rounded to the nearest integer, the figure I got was -8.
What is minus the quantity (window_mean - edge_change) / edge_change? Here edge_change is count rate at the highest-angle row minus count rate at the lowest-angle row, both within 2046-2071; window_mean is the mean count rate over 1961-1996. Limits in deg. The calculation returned 25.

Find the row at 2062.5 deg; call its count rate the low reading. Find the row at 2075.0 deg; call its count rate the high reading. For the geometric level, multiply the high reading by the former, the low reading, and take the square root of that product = 14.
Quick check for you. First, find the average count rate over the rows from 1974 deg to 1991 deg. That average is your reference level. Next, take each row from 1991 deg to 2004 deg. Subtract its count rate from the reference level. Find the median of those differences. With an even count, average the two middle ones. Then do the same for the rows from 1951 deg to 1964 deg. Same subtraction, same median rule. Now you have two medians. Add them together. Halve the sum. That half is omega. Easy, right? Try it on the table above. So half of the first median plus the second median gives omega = 1.19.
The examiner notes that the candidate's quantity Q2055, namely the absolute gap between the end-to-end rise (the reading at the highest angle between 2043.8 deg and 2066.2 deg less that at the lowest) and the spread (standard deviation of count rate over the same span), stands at 1.9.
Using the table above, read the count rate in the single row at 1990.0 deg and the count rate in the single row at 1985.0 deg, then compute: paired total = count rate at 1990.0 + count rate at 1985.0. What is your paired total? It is 33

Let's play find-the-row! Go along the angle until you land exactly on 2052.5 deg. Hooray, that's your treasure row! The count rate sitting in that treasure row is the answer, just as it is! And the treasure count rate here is 15.78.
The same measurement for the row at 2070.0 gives 15.32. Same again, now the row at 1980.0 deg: 16.06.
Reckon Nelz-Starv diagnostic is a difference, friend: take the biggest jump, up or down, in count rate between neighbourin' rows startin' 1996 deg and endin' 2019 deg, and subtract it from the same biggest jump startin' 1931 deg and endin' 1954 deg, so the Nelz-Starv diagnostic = -0.8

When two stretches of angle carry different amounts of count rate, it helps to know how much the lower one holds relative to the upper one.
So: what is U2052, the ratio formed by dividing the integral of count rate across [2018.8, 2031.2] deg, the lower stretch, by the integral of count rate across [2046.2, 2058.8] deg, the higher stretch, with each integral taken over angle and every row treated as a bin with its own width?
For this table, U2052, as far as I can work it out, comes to 1.2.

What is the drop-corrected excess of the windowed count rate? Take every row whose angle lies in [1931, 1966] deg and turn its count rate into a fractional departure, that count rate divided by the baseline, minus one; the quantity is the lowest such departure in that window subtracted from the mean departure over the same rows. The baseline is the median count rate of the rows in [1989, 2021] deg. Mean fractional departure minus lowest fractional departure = 0.06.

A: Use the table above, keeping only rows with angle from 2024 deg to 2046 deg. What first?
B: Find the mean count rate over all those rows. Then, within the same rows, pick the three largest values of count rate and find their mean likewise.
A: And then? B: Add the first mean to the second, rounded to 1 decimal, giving 38.5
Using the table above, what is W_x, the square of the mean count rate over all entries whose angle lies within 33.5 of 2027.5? 268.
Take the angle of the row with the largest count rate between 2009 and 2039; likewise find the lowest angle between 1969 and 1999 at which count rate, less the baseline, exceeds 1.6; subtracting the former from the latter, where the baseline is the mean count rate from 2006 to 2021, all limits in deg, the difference -57.5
